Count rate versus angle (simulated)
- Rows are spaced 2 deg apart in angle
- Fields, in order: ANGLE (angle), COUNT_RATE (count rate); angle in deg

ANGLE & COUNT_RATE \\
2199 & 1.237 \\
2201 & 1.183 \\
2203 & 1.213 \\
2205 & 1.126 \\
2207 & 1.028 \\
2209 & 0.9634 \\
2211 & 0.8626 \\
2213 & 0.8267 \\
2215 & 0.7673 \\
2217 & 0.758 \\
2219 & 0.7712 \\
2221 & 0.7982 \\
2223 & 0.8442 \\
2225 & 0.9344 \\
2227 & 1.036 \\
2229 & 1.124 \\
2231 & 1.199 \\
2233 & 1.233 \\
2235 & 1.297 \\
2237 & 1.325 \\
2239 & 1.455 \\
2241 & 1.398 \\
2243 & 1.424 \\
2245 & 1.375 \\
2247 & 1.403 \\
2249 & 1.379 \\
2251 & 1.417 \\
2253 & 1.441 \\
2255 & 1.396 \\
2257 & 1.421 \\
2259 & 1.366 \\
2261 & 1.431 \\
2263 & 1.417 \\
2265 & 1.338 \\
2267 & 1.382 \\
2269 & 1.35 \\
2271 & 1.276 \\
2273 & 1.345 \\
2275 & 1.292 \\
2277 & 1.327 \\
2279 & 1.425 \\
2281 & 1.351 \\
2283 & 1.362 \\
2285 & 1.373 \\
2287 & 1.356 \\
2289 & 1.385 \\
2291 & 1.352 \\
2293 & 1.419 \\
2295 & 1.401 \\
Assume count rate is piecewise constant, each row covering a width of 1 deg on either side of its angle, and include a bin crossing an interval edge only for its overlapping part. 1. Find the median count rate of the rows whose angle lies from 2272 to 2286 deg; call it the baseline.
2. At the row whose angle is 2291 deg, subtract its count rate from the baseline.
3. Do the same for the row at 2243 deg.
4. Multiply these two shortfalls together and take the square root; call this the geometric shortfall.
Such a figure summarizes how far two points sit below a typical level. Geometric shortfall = 0.01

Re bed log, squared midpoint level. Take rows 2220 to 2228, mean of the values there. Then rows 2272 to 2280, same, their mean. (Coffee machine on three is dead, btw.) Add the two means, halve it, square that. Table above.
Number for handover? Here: 1.3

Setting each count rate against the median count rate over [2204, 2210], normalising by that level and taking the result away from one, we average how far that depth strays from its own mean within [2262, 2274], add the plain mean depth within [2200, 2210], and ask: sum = 0.0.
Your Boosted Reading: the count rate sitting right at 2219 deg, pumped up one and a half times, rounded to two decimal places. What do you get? 1.16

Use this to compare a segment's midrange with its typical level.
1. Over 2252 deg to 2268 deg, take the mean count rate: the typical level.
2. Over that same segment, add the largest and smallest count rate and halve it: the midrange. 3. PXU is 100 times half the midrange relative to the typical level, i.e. 49.7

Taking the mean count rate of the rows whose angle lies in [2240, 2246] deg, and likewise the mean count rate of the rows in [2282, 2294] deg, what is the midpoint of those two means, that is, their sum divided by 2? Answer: 1.39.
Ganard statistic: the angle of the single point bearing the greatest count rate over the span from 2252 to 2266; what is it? 2253 deg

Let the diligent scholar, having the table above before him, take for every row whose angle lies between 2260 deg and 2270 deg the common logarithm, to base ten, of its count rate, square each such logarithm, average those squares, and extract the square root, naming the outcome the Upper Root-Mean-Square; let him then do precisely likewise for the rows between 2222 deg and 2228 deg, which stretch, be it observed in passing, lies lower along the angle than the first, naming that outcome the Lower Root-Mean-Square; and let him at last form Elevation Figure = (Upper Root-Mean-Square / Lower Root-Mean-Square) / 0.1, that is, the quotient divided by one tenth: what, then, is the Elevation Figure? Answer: 30.3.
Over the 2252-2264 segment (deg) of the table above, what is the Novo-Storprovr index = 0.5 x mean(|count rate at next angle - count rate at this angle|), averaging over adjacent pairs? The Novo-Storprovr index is 0.020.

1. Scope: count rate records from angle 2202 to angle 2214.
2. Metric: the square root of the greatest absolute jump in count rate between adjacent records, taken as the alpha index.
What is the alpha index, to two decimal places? 0.32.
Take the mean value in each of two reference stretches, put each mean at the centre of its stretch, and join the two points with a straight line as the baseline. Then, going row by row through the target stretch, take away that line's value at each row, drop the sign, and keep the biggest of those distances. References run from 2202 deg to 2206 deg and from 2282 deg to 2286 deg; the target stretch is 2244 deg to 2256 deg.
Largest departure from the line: 0.15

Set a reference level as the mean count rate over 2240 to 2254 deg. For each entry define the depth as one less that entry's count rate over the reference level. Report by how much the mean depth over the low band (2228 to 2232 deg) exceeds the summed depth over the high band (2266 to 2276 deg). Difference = -0.1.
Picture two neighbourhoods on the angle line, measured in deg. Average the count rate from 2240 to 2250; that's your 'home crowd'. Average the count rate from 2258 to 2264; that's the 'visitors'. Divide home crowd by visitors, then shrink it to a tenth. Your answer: 0.10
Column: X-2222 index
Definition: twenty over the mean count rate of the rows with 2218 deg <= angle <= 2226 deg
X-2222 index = 24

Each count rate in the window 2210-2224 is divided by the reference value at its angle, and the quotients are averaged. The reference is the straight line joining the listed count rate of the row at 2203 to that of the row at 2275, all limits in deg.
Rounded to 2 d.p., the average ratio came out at 0.65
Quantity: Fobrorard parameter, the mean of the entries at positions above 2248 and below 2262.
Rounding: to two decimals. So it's 1.41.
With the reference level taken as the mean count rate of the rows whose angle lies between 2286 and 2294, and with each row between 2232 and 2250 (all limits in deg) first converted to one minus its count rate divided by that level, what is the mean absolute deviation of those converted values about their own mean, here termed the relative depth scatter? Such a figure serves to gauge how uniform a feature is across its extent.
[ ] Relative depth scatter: 0.04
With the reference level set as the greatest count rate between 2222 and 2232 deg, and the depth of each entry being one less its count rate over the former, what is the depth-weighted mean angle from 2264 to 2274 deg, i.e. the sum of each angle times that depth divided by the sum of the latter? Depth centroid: 2268.7 deg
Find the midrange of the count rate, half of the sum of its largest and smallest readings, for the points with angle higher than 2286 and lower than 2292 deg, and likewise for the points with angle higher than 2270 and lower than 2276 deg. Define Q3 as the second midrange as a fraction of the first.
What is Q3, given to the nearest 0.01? 0.96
